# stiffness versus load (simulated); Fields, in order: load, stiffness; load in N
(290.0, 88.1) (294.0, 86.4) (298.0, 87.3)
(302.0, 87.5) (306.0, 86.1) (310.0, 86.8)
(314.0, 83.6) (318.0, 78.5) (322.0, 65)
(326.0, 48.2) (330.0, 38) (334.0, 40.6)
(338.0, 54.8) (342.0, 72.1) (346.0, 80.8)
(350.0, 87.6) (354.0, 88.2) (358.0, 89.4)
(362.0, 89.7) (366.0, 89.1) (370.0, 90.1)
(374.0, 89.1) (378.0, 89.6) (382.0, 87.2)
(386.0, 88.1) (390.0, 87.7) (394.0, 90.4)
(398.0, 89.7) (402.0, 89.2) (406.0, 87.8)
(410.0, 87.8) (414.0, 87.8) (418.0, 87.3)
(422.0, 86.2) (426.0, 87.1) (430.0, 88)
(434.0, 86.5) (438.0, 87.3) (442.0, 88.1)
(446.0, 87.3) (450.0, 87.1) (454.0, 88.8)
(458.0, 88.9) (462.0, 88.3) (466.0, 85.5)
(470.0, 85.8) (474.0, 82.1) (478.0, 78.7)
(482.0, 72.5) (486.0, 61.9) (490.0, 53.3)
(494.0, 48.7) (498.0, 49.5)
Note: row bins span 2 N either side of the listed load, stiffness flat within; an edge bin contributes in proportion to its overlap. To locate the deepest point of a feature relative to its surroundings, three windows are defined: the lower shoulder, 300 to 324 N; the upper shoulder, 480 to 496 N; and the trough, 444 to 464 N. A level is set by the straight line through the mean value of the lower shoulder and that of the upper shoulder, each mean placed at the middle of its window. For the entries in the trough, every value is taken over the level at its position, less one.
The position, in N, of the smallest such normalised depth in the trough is 446.0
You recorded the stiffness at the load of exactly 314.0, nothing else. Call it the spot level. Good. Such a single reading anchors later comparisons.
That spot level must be 83.6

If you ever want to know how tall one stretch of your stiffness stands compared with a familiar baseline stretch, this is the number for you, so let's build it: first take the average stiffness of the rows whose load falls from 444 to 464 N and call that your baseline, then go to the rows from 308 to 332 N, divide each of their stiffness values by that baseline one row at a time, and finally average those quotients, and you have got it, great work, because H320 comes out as 0.76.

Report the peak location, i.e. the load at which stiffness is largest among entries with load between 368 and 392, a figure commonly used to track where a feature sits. 370.0 N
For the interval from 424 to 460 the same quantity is 458.0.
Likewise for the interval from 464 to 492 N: 470.0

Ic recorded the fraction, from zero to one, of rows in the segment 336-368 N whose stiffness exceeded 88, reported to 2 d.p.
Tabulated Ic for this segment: 0.50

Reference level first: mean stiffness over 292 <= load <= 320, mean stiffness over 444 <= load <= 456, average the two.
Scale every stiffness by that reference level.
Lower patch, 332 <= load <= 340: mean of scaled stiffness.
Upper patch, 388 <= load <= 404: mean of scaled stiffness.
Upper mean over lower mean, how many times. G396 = 1.9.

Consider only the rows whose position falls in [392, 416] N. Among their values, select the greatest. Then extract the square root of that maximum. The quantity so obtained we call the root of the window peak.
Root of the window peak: 9.51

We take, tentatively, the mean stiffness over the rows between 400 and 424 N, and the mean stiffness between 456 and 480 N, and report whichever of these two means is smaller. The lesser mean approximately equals 84.9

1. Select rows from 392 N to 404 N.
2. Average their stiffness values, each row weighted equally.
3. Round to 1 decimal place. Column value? 89.8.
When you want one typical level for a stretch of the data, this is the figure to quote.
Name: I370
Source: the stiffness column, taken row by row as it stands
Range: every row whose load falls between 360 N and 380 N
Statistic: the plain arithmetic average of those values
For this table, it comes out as 89.5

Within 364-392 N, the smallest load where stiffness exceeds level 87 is 366.0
